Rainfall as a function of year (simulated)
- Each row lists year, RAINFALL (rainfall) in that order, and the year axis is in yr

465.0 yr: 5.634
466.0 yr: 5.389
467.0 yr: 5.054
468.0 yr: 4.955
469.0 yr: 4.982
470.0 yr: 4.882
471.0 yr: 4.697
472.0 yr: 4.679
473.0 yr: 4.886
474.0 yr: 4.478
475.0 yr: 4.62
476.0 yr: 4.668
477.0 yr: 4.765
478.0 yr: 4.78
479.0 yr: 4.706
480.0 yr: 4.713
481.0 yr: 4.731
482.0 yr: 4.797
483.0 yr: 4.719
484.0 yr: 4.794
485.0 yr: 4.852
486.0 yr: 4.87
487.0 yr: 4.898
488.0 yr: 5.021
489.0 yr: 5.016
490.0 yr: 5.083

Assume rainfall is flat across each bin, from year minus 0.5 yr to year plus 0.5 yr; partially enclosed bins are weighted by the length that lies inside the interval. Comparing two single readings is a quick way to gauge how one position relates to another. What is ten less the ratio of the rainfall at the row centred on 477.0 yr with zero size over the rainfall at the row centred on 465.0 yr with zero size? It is 9.15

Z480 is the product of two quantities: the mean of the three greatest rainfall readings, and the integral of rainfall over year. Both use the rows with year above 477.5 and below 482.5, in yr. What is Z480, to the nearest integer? 113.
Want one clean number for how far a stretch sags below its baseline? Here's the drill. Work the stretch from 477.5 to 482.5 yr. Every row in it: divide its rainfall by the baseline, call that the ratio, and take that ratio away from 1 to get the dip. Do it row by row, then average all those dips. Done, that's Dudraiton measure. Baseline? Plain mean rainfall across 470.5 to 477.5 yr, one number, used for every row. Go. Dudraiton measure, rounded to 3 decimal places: -0.013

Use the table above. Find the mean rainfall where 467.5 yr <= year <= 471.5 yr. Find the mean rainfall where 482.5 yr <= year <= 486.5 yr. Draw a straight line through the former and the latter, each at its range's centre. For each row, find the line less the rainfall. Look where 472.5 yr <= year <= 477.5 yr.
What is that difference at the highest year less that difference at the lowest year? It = 0.10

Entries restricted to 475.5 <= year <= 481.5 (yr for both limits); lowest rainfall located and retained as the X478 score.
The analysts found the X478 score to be 4.668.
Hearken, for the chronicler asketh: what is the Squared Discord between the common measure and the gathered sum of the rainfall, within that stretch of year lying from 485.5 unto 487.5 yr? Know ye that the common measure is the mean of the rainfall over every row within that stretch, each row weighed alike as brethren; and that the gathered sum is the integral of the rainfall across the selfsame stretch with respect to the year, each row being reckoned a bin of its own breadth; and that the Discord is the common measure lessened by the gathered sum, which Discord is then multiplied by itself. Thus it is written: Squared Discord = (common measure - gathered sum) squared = 23.9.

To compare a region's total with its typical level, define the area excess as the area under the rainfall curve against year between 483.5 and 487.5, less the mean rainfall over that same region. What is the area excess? 14.6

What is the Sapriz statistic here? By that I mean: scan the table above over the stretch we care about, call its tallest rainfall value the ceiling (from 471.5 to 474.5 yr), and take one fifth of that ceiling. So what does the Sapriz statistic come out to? 0.98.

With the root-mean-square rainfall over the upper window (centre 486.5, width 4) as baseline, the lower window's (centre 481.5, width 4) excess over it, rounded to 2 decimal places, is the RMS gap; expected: -0.17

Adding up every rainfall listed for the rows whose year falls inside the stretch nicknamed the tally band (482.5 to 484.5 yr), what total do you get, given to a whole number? 10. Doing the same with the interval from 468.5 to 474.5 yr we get 29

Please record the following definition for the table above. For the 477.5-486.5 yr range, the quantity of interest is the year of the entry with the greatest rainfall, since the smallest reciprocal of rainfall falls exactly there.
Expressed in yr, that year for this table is 486.0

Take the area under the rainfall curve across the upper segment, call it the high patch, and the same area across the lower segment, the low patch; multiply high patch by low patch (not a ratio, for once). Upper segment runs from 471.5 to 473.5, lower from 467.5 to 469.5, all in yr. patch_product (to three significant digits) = 95.0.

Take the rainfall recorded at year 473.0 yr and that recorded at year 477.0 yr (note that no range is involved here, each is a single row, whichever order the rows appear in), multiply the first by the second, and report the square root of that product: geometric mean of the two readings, 4.83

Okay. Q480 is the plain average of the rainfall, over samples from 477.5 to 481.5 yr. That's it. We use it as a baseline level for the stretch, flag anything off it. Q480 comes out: 4.73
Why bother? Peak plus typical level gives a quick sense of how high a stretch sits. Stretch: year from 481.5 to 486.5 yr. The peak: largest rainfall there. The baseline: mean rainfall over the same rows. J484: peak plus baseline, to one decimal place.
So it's 9.7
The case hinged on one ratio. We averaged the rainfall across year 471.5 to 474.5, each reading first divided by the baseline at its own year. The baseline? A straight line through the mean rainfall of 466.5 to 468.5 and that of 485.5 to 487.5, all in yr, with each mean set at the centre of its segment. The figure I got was 0.94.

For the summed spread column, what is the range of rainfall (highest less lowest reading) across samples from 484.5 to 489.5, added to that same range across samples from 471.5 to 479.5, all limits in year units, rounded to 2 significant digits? 0.58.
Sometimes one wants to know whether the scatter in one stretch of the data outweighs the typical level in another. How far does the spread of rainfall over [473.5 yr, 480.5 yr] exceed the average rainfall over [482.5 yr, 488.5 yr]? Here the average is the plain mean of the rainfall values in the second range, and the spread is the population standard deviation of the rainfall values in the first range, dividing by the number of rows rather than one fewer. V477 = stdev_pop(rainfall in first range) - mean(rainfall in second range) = -4.76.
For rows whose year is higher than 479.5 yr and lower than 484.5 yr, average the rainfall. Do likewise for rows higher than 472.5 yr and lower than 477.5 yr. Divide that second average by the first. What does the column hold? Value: 0.99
